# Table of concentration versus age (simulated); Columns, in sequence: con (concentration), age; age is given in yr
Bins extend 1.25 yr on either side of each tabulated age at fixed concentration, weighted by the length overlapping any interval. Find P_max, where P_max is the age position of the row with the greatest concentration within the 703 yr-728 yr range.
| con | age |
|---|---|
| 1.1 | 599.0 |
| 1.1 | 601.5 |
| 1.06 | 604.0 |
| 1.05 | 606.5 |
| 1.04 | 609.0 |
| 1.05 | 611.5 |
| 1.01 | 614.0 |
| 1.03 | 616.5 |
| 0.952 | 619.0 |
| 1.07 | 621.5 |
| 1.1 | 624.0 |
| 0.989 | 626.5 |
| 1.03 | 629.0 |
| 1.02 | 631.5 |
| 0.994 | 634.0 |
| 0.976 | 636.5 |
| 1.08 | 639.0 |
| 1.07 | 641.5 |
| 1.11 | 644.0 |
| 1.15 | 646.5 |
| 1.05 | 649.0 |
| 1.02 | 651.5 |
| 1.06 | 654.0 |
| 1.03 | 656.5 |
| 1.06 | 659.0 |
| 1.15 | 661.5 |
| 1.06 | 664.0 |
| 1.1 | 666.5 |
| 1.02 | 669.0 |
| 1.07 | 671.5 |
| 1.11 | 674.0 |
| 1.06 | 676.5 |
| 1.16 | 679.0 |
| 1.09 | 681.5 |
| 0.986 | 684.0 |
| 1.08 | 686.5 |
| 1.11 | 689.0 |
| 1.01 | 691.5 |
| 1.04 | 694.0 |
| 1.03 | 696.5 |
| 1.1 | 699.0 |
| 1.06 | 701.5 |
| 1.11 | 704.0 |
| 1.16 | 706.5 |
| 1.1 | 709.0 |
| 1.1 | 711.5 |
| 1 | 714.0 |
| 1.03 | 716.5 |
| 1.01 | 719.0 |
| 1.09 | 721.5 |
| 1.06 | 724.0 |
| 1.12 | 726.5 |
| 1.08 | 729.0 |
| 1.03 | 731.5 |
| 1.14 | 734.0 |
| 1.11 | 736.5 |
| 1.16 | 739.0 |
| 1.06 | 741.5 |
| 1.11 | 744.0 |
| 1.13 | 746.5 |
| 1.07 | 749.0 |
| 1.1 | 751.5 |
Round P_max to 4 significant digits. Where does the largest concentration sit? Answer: 706.5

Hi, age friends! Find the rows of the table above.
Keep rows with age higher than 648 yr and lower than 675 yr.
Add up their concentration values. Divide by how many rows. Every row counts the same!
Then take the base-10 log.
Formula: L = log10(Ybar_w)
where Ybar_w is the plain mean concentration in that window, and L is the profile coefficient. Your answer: 0.028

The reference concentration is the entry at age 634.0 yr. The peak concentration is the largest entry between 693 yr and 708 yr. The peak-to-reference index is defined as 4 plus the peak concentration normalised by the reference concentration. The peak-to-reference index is 5.17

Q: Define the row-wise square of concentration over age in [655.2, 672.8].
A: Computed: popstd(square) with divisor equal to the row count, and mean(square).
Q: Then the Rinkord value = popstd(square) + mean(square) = 1.235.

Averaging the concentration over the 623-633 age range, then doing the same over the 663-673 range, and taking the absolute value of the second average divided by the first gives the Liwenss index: 1.03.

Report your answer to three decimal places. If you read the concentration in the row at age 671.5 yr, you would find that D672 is 1.070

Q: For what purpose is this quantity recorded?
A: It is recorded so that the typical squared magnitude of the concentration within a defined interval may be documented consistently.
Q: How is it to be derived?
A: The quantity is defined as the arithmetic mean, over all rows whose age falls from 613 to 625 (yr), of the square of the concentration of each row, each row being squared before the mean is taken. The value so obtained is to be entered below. 1.07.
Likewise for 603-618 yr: 1.08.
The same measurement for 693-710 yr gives 1.18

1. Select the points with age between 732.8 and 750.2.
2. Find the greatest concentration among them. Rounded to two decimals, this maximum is 1.16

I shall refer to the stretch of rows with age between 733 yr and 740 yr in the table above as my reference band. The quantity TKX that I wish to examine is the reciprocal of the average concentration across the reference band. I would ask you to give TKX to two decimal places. 0.88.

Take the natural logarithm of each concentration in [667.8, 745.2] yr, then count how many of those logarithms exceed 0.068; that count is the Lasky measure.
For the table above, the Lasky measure 17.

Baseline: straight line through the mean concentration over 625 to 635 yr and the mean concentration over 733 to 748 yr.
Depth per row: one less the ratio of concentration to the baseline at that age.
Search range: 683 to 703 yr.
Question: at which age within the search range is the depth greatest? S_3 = 684.0 yr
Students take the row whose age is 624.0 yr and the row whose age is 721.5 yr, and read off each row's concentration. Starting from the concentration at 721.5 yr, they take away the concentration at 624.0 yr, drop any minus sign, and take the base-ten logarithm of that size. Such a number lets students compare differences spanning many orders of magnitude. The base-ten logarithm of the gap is -2.00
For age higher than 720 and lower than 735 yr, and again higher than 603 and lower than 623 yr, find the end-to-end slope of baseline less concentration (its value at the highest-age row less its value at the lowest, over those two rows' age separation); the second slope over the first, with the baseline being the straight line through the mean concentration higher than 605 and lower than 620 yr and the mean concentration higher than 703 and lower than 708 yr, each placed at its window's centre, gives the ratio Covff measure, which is 0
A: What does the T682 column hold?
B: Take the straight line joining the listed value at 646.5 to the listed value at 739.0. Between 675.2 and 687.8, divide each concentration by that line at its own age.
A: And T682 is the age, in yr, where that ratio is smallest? 684.0 yr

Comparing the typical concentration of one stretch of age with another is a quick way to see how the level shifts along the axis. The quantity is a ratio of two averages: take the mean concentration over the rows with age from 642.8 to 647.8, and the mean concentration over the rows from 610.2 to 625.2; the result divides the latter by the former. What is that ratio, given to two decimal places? 0.92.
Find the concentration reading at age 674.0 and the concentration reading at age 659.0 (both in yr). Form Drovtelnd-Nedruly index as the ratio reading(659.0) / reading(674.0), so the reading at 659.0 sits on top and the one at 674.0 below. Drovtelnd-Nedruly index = 0.95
